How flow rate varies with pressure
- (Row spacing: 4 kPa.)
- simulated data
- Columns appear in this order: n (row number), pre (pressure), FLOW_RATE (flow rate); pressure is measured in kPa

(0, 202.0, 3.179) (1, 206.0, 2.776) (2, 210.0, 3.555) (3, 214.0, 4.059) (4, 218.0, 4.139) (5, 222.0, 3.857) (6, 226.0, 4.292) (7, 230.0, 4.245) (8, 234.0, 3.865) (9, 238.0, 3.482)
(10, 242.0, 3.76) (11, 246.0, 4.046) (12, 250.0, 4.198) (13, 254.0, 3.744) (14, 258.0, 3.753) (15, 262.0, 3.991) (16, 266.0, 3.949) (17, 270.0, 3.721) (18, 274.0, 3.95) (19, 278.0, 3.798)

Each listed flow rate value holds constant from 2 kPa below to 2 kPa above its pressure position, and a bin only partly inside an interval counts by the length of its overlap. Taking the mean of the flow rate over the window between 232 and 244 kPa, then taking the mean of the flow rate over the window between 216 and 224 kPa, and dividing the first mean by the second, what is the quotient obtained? 0.93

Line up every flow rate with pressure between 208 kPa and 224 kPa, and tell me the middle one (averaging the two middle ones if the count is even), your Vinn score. 3.96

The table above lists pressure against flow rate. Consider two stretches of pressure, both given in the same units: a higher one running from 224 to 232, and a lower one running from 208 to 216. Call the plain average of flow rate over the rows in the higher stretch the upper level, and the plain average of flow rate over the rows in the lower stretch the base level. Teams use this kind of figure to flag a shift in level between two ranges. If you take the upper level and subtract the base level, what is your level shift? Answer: 0.46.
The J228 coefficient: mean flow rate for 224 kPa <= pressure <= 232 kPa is 4.3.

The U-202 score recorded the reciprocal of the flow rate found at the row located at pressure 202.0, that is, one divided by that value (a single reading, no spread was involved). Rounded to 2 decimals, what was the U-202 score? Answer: 0.31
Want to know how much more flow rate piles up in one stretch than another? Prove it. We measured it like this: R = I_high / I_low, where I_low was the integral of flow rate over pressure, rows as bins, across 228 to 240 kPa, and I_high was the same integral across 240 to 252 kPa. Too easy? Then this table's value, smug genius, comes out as 1.04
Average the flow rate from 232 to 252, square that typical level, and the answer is 15.0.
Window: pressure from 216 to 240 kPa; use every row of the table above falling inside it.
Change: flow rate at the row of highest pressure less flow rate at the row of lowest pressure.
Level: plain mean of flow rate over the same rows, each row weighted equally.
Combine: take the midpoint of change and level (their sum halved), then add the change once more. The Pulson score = 1.0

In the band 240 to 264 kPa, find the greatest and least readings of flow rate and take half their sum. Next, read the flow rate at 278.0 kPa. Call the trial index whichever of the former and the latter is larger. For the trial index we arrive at 3.97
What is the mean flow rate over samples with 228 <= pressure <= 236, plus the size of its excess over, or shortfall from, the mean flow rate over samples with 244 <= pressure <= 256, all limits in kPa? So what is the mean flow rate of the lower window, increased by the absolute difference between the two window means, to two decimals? 4.11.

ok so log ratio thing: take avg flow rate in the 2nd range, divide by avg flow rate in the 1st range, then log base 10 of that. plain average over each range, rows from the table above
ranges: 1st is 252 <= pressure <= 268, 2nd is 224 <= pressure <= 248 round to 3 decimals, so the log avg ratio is 0.010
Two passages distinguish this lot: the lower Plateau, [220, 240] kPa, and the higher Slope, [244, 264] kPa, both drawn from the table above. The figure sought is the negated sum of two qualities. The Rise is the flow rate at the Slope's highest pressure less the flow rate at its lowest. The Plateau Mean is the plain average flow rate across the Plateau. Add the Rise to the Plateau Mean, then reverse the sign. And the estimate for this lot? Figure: -3.89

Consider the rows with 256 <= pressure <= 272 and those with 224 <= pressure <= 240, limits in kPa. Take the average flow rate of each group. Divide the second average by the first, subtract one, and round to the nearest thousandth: 0.030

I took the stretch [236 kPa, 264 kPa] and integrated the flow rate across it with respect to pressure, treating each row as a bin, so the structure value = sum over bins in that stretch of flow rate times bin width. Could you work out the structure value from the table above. 108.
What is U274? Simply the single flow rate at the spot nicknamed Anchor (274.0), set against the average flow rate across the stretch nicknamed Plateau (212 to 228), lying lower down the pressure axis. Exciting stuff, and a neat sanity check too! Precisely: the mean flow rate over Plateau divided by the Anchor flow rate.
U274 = 1.03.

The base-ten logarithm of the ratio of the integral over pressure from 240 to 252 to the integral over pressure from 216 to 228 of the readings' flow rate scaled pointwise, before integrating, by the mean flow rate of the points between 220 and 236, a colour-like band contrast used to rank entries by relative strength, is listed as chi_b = -0.01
